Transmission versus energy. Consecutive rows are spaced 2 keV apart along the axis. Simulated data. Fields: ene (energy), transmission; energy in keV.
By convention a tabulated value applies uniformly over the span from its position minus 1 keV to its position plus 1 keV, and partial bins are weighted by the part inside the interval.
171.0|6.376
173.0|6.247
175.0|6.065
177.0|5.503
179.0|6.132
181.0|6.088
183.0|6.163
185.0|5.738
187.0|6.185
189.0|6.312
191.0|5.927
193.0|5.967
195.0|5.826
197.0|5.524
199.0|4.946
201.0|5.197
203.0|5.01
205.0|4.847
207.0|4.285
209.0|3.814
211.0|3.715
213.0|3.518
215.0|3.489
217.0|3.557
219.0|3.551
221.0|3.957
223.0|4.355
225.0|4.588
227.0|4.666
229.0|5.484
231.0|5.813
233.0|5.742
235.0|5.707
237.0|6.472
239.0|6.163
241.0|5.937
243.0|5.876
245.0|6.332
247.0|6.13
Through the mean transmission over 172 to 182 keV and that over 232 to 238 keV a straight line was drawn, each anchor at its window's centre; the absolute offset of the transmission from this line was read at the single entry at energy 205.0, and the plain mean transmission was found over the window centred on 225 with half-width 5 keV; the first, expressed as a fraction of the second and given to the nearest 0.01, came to 0.25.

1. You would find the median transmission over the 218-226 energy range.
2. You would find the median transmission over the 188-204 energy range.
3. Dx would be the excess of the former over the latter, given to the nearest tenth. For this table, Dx -1.5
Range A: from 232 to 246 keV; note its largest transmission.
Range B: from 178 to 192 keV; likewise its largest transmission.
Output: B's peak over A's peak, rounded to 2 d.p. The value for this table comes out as 0.98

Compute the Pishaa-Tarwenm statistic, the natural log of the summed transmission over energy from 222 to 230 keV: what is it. 2.95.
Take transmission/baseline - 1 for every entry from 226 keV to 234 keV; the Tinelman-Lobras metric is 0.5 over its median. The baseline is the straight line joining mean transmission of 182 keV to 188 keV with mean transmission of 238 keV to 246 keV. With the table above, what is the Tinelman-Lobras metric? -7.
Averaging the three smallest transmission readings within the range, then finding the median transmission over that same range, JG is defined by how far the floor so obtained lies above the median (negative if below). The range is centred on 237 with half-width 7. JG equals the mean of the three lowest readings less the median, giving -0.1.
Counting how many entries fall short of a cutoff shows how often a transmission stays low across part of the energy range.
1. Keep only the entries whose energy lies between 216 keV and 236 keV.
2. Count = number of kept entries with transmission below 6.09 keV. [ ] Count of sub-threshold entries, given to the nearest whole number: 10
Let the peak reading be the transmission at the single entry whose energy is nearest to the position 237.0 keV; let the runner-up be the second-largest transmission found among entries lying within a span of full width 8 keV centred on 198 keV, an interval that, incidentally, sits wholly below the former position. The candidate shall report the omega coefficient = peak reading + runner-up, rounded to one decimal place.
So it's 12.0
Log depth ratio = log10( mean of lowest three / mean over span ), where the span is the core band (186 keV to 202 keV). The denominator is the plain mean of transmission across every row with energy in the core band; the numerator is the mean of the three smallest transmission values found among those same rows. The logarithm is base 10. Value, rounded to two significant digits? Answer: -0.041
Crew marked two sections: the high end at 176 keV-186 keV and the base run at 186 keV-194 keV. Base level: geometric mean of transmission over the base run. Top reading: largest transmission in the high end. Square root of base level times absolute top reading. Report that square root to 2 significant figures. 6.1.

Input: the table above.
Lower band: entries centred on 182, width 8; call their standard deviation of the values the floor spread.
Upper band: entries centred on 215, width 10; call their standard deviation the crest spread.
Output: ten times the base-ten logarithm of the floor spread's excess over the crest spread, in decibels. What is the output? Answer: -10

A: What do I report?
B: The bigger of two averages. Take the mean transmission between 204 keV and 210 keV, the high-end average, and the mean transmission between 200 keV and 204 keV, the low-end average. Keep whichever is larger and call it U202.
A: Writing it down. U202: 5.1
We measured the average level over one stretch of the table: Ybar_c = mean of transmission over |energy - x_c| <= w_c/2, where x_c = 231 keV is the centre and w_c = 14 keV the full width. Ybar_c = 5.5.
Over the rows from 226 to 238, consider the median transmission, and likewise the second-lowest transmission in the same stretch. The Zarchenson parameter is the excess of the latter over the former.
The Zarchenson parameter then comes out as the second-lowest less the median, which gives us -0.24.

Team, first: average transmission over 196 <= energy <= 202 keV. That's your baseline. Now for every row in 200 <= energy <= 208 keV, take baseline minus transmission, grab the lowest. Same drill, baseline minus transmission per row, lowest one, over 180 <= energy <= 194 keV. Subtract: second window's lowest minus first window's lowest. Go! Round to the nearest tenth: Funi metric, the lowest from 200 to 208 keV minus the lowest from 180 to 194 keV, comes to 1.1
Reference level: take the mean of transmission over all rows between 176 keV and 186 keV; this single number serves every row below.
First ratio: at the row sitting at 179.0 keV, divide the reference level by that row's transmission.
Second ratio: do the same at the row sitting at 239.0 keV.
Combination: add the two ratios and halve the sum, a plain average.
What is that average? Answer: 0.96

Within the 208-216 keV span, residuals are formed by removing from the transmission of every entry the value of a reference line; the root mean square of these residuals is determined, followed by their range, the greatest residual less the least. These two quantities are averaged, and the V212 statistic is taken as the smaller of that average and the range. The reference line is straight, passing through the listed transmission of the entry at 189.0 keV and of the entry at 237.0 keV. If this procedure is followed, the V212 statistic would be 0.3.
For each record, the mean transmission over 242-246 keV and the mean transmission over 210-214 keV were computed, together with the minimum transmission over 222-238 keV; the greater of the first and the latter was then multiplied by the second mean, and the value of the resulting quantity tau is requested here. 22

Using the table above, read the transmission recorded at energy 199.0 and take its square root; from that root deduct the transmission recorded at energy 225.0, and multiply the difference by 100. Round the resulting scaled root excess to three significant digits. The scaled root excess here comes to -236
